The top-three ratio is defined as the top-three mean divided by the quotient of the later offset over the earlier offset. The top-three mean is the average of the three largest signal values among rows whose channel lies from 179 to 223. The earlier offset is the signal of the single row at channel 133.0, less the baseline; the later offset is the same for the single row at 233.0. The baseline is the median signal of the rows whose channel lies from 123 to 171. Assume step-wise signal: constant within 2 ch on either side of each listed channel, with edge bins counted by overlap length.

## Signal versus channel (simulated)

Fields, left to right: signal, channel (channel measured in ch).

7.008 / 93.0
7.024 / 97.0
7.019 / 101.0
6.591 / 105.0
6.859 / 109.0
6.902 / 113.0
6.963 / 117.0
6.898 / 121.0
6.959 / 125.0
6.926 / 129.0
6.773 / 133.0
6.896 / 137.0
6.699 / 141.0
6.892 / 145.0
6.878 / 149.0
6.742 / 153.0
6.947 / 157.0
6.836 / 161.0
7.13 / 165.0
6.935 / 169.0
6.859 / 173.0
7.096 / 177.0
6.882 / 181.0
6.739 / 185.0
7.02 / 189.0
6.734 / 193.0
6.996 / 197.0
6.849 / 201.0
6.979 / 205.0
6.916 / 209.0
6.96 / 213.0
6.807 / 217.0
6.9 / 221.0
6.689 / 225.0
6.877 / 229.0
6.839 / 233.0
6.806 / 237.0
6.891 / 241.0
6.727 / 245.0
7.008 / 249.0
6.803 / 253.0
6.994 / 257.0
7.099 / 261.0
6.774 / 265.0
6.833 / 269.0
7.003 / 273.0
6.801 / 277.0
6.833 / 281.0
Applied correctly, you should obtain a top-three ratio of 15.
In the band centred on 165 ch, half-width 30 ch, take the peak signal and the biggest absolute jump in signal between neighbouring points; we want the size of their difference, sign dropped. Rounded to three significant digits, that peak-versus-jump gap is 6.84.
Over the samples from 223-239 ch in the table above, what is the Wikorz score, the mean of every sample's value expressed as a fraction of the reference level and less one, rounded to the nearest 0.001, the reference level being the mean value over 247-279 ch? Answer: -0.016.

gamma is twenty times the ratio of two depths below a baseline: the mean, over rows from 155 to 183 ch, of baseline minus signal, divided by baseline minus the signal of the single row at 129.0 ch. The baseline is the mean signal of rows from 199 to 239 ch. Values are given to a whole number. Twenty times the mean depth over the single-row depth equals 29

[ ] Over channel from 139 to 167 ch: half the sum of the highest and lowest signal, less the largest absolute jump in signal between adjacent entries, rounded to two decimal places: 6.62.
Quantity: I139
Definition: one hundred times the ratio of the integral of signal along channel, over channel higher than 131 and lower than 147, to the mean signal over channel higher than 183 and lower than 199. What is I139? 1587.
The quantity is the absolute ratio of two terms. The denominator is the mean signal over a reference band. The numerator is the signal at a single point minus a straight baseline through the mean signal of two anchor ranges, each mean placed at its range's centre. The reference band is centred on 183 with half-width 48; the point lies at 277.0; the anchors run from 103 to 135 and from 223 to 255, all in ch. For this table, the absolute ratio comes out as 0.003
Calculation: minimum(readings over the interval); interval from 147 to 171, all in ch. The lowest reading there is 6.742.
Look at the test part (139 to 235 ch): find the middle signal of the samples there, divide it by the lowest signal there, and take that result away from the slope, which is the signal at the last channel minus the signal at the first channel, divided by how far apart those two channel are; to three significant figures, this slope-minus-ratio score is -1.03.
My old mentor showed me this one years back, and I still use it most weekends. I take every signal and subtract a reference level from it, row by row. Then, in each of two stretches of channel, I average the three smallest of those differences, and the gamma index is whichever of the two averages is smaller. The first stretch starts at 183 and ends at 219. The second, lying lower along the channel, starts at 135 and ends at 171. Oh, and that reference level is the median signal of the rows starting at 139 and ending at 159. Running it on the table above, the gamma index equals -0.119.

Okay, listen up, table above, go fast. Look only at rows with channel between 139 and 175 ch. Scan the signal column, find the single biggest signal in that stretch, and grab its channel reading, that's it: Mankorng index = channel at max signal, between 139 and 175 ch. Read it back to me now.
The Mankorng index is 165.0 ch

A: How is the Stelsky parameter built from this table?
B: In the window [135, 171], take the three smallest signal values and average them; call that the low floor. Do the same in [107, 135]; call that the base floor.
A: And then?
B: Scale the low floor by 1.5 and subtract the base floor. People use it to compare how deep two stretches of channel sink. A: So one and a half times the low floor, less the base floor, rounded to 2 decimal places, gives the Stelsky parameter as 3.30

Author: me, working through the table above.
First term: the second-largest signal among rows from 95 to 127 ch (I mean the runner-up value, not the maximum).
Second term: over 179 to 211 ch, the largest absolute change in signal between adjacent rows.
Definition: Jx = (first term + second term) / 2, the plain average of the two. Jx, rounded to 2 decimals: 3.65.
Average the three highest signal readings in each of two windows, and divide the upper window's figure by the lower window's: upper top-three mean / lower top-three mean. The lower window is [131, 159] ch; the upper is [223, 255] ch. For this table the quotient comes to 1.00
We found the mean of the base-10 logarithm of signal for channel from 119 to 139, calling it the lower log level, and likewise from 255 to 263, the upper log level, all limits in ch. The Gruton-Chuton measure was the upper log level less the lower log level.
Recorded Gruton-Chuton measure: 0.010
